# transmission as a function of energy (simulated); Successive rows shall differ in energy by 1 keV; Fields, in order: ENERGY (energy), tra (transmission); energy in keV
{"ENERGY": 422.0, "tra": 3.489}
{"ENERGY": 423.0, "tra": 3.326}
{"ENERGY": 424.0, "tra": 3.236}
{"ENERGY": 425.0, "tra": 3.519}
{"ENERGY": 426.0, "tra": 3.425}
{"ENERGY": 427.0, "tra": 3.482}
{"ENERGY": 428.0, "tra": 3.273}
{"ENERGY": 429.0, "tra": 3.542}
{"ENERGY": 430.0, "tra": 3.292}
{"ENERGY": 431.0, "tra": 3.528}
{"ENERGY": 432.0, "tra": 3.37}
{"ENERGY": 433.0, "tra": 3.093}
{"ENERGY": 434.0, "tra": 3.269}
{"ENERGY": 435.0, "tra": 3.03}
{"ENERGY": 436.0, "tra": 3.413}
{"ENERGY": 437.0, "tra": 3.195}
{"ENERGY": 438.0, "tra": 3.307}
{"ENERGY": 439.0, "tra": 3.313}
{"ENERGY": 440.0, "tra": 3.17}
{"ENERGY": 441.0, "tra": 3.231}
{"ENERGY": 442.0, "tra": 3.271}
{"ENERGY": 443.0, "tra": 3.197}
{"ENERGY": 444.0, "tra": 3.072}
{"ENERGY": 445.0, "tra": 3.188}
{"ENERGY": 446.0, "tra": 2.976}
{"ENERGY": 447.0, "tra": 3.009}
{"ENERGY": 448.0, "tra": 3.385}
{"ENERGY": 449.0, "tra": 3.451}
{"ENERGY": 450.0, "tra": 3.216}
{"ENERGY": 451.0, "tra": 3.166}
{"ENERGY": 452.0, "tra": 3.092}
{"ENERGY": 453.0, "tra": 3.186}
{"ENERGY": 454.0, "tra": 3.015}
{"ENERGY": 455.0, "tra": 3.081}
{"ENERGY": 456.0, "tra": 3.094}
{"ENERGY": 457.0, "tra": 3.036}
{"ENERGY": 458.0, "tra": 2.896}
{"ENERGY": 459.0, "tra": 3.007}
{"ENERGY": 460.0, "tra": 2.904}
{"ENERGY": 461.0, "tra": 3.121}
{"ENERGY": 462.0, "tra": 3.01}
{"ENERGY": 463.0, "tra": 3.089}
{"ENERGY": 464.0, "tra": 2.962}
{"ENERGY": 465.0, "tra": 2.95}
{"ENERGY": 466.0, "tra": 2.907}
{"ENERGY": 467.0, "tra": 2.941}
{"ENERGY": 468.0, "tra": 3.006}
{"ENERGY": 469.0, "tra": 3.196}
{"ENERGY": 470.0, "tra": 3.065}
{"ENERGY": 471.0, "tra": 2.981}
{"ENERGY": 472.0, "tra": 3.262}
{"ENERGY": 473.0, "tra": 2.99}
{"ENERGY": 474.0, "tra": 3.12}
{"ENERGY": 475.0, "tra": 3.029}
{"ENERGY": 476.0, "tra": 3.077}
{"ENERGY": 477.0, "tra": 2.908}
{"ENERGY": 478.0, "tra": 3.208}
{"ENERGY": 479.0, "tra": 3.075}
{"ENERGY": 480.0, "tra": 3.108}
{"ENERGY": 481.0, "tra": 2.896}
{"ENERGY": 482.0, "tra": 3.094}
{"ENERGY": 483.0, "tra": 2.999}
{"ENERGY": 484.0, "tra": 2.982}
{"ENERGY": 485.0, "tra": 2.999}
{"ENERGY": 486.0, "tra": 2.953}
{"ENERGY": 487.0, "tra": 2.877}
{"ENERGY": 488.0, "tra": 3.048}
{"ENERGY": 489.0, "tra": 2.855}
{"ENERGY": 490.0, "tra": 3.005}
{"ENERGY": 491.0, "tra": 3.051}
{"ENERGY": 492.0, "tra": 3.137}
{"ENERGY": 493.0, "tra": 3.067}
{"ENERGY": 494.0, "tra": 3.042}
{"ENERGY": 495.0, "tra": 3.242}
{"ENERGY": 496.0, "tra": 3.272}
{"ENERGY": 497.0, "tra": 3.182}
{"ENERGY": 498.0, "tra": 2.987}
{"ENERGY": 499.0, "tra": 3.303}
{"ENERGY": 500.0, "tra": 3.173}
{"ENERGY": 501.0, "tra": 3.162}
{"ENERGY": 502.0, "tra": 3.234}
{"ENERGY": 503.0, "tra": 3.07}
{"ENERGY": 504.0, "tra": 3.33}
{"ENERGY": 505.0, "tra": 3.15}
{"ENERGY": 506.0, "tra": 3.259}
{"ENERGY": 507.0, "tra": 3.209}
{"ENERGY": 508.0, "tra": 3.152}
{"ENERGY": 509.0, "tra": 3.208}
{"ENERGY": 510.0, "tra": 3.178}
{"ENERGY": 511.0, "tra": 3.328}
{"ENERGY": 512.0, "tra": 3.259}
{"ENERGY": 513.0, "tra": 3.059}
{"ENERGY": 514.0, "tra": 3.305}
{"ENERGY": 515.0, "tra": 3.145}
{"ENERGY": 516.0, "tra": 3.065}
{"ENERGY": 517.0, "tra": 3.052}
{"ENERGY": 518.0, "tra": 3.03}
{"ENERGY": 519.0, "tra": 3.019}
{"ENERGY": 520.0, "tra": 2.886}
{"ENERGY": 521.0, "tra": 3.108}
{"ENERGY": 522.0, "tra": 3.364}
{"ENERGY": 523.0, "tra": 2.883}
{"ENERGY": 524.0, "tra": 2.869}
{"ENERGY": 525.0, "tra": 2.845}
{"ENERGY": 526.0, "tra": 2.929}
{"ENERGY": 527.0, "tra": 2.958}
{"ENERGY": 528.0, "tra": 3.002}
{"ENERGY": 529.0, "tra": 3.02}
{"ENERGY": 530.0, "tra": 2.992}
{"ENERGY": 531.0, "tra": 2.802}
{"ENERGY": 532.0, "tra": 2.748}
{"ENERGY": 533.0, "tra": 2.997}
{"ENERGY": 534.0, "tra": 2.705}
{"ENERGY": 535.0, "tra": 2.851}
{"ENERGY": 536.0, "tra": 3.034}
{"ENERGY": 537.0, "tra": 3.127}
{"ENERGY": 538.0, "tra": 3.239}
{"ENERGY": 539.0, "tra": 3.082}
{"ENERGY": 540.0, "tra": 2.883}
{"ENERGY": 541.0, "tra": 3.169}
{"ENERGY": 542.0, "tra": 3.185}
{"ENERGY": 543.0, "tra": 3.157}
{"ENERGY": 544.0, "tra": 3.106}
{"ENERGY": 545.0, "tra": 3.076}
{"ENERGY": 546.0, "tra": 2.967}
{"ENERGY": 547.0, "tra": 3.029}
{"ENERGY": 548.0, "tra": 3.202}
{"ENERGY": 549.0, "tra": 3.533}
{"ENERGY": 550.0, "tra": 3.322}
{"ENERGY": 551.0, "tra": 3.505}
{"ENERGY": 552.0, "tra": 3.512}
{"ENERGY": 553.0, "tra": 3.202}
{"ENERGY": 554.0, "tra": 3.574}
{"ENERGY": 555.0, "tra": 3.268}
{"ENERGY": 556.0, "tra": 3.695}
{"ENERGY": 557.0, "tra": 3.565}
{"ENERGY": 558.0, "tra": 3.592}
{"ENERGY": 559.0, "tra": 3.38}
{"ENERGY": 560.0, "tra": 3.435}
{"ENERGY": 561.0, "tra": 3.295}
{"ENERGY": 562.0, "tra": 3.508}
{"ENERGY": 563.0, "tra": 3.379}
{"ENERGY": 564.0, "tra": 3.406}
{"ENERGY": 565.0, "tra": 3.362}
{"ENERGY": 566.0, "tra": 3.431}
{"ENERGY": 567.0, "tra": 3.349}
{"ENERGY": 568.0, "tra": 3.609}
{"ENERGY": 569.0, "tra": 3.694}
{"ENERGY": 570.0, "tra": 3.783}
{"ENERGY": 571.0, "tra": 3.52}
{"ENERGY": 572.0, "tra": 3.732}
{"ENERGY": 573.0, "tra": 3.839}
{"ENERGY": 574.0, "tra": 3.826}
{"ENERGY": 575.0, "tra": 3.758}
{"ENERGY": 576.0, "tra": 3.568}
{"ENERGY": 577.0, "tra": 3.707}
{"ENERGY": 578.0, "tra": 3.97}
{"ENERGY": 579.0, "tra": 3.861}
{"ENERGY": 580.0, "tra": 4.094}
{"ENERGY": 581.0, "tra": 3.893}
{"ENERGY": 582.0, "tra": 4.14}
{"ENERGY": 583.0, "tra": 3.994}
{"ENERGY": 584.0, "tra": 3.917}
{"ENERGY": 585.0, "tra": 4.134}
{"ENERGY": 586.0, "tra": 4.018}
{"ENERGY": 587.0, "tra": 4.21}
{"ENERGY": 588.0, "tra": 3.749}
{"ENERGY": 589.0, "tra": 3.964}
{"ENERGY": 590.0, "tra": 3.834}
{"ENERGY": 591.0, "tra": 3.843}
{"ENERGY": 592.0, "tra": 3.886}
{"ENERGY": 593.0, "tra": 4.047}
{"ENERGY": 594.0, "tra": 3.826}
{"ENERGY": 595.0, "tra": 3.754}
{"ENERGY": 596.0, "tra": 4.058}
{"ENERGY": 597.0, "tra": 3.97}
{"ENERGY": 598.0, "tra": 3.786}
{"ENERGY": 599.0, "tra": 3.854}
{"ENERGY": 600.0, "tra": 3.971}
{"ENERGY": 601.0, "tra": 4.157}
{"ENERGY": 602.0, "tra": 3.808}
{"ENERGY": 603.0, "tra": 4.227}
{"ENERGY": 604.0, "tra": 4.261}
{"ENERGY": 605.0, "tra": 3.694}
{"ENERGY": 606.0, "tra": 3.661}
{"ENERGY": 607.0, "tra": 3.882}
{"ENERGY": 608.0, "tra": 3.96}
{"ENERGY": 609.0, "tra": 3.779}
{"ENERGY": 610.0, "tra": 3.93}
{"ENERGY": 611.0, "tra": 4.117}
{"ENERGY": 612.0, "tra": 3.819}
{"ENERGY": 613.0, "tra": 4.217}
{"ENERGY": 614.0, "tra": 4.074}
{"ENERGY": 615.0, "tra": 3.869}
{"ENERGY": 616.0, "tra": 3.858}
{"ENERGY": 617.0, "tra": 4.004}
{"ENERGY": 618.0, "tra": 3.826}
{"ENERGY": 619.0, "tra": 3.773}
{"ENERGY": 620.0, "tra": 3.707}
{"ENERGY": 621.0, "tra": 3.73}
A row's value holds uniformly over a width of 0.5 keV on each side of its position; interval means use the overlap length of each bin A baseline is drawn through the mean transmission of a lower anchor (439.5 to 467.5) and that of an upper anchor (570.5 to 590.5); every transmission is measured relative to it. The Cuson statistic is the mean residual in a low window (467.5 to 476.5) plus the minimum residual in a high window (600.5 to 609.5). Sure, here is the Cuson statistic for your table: -0.51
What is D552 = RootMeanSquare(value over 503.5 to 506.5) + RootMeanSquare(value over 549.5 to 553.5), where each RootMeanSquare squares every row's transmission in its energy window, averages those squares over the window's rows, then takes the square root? 6.6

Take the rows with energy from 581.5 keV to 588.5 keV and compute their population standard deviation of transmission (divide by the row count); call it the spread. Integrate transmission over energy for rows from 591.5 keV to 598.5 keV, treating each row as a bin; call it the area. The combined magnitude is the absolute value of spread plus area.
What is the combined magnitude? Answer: 27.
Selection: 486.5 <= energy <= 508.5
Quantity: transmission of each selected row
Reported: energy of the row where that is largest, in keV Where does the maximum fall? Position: 504.0 keV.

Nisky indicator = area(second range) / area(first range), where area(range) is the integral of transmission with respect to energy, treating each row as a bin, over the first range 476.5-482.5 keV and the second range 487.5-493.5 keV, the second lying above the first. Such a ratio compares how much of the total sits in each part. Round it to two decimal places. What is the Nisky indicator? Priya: 0.99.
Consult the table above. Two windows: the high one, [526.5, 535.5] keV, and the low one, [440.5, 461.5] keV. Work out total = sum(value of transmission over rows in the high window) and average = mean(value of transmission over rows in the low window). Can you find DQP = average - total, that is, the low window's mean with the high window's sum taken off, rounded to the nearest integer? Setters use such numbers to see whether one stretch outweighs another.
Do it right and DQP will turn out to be -23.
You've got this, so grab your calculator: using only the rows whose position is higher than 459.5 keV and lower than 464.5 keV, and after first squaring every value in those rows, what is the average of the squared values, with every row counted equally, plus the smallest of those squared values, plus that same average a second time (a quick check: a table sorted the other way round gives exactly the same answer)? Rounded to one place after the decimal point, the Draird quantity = 26.7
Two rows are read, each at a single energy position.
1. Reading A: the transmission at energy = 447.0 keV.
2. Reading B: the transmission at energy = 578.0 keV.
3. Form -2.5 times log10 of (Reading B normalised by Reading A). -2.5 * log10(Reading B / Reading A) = -0.30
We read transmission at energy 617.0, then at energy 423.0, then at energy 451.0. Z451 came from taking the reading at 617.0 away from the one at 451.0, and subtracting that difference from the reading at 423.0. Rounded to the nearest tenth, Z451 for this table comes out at 4.2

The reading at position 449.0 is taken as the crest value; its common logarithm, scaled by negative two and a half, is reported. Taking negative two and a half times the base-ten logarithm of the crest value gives -1.34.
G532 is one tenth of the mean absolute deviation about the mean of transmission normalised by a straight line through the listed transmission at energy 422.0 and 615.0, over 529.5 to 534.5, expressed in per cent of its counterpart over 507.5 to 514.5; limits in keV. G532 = 16.4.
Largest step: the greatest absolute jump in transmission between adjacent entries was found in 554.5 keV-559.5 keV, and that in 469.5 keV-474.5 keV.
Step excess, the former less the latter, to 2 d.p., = 0.15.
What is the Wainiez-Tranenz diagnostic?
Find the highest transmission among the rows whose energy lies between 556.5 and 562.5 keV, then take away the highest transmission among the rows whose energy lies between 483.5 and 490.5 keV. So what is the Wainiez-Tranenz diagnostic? 0.5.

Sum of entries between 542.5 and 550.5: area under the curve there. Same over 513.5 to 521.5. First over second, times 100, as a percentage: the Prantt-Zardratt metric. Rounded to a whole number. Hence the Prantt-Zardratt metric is 103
